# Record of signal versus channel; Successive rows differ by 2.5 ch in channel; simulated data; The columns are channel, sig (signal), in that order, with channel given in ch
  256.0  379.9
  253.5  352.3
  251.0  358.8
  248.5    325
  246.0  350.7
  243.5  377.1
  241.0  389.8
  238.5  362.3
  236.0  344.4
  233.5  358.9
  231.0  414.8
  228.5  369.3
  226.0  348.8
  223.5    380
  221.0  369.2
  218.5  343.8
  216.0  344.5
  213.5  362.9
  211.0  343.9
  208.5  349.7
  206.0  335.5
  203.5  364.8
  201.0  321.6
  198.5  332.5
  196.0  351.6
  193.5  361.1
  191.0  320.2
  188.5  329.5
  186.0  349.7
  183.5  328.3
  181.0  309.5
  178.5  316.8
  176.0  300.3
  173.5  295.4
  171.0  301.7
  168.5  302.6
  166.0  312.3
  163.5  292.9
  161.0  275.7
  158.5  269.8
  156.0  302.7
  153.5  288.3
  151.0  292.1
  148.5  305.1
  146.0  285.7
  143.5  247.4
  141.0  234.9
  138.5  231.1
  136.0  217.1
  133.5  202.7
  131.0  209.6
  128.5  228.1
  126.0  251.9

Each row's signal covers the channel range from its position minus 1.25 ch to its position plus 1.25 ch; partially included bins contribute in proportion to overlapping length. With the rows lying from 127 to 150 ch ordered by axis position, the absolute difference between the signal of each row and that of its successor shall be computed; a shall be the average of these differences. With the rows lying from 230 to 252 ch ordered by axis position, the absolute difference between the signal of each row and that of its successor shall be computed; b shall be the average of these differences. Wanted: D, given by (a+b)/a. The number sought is 2.68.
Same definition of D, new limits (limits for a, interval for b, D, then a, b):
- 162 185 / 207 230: 2.57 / 10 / 16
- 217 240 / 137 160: 1.62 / 28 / 17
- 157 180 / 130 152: 2.51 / 10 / 15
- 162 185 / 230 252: 3.56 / 10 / 27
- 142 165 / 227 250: 2.56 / 18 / 28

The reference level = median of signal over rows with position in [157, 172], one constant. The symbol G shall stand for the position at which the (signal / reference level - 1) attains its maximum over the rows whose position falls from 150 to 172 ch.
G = 166.0 ch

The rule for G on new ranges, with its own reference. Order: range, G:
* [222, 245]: 231.0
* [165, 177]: 166.0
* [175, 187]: 186.0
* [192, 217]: 203.5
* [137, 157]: 148.5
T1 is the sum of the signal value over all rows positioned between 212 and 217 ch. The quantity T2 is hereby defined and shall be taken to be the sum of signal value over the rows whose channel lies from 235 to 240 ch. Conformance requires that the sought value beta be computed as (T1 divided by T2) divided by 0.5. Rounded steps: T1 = 707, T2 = 707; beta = 2.0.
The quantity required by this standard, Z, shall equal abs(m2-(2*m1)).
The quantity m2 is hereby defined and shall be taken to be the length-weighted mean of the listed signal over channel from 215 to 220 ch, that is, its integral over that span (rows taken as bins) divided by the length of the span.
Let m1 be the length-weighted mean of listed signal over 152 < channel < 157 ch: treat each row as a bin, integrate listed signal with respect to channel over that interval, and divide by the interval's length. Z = 245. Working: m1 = 295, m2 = 345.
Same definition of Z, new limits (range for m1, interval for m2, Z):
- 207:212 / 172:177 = 395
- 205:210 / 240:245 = 305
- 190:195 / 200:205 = 341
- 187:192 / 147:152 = 354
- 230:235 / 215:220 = 421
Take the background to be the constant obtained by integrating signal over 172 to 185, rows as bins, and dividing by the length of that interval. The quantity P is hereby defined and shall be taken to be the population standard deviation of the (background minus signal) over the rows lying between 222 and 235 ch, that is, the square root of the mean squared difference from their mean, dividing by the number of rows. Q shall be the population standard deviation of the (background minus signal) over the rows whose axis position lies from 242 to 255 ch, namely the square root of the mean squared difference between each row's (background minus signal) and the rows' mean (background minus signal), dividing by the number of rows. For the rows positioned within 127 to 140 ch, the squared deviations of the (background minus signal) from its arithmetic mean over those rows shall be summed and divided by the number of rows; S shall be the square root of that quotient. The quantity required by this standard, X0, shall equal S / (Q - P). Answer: -2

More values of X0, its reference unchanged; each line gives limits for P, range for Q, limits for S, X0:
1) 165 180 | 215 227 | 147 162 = 2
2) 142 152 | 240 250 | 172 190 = 5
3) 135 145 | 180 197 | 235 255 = 3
